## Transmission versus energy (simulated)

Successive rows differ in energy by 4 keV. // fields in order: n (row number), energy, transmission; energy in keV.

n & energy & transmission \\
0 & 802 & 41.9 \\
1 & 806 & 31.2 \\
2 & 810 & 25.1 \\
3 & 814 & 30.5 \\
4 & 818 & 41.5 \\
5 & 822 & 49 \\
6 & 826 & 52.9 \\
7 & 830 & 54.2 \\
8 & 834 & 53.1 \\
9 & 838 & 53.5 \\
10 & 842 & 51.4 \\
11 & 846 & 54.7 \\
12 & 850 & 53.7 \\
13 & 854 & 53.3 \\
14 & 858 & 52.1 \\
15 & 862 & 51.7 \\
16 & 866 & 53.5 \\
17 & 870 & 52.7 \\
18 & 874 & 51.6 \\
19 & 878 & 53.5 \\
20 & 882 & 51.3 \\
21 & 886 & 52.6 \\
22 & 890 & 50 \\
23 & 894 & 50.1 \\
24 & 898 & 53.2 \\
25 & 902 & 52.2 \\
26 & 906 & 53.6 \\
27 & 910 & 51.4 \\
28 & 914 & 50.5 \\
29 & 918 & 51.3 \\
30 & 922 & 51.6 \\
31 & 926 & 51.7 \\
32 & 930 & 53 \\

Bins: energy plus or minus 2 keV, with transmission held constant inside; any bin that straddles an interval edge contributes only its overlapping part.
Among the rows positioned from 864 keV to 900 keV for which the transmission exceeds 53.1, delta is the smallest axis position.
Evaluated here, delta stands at 866 keV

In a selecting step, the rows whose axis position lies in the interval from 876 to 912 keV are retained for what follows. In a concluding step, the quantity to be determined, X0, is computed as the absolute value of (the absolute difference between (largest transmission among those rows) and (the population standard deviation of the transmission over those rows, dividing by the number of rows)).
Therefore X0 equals 52.3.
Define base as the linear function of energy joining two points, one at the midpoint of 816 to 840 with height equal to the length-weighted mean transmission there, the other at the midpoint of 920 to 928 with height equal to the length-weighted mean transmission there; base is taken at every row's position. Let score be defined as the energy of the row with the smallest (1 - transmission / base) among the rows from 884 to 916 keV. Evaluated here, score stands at 906 keV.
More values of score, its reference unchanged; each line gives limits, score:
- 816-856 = 846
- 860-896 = 866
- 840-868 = 846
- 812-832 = 830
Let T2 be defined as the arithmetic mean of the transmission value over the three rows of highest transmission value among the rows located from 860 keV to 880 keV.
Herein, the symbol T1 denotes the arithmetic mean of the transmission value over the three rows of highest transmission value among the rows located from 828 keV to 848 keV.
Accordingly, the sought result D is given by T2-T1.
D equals -0.9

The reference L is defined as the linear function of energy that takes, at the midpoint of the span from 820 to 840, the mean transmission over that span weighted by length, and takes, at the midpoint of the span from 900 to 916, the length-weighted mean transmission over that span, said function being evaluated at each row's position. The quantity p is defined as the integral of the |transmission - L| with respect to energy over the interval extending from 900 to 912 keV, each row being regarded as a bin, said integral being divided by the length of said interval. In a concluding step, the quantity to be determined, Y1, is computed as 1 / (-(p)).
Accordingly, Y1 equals -1.3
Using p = 0.8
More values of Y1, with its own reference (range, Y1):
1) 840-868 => -0.9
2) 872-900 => -0.8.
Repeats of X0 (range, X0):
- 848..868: 52.9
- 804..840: 43.2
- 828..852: 53.7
